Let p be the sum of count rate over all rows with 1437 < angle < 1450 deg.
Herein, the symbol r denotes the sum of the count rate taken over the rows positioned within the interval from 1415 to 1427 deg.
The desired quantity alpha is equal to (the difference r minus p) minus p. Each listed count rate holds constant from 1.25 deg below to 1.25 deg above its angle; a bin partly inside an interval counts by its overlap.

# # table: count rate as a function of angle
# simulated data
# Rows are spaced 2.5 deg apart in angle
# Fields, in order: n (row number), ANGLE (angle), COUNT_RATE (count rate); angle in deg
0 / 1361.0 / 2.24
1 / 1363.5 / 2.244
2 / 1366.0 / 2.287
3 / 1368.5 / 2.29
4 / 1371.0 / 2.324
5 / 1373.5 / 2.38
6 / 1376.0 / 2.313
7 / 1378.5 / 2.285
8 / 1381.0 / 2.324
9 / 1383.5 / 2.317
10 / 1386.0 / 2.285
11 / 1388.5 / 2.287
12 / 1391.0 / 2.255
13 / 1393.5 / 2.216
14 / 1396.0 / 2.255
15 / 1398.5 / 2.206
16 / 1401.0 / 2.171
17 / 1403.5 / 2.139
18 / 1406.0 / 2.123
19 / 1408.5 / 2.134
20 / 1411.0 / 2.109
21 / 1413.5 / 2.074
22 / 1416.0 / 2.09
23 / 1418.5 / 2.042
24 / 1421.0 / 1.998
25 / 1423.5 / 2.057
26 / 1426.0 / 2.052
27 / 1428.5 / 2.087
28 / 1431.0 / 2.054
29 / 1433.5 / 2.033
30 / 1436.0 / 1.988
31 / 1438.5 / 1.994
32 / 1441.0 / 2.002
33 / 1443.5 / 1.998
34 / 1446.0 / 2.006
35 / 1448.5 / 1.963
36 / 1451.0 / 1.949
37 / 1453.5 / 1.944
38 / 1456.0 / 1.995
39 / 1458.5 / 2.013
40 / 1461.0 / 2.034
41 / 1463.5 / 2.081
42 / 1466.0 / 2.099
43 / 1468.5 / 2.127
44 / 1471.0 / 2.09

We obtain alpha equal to -9.7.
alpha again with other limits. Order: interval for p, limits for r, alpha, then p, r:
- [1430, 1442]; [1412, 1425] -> -9.9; 10.1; 10.3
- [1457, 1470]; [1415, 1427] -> -10.5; 10.4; 10.2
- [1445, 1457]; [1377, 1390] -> -8.2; 9.9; 11.5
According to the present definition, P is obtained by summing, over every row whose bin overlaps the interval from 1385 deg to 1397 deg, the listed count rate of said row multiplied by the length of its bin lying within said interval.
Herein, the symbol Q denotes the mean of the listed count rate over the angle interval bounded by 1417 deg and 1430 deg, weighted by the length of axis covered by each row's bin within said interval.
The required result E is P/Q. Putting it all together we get 13.2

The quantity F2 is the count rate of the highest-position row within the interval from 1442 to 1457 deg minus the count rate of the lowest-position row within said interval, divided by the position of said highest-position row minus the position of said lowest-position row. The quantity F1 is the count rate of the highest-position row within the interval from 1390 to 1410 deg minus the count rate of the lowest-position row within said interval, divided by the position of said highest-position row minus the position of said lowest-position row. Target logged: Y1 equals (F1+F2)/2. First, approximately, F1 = -0.007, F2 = -0.0002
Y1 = -0.0036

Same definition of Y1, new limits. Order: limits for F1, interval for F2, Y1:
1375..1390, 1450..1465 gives 0.0042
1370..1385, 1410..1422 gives -0.0058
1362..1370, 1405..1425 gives 0.0027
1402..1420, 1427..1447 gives -0.0055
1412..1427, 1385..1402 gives -0.0047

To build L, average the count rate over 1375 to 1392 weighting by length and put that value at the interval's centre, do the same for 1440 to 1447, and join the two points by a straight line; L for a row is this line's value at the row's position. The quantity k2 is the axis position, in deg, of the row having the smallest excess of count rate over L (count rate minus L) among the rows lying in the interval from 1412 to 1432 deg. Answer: 1421.0 deg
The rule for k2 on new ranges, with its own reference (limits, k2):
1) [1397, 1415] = 1413.5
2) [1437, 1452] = 1438.5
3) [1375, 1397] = 1378.5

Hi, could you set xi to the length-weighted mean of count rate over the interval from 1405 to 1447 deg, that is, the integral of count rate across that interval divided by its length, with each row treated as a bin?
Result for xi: 2.05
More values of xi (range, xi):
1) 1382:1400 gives 2.26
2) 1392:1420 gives 2.14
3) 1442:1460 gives 1.98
